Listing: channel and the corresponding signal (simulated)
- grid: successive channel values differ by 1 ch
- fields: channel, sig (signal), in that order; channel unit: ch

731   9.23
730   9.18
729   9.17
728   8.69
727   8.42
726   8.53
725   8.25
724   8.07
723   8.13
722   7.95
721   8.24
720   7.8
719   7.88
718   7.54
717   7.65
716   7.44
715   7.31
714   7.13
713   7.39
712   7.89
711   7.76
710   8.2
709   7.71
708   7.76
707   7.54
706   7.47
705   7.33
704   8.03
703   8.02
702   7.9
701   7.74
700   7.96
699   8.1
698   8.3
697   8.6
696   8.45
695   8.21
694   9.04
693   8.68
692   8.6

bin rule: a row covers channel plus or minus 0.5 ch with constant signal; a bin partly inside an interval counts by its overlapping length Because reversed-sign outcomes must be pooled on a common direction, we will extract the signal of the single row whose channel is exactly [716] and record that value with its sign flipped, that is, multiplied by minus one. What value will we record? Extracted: -7.4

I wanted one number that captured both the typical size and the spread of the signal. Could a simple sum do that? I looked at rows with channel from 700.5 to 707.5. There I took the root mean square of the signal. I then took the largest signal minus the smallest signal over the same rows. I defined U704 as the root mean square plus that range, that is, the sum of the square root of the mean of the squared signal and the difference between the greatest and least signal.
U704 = 8.4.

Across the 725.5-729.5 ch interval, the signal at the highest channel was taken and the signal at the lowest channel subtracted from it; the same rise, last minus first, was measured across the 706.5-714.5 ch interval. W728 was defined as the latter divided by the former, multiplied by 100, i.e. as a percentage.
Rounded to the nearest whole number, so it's -64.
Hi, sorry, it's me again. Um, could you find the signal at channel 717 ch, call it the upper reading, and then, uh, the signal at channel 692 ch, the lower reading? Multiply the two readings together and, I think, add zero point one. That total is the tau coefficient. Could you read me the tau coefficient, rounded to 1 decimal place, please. 65.9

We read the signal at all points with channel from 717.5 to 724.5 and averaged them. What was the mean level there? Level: 7.9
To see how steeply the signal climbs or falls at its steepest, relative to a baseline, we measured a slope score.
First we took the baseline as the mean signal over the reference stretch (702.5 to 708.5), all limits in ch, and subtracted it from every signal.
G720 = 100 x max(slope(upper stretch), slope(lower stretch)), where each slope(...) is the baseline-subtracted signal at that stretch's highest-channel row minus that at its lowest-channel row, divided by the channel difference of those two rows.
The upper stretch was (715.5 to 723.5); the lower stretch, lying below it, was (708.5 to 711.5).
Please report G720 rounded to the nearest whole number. 10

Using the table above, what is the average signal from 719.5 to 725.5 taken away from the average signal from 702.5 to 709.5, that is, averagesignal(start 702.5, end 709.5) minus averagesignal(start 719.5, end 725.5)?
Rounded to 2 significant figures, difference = -0.38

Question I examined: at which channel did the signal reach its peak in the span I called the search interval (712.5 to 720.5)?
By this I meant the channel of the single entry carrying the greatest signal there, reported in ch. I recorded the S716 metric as 719 ch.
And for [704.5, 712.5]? 710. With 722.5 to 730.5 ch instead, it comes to 730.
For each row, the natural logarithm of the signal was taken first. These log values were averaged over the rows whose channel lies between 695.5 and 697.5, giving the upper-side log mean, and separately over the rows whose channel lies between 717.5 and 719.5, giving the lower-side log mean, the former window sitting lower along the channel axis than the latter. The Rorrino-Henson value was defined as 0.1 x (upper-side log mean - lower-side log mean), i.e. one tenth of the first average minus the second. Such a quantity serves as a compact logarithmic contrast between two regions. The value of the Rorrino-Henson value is 0.010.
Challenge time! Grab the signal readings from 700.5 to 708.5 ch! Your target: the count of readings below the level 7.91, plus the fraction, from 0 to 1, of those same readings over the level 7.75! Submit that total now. 6.5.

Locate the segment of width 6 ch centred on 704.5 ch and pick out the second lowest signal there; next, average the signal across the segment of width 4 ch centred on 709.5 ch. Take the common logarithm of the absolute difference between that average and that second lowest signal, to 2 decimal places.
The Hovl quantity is -0.41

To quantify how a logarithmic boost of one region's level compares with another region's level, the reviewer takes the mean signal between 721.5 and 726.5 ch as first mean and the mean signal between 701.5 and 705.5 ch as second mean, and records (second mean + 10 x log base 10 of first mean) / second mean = 2.17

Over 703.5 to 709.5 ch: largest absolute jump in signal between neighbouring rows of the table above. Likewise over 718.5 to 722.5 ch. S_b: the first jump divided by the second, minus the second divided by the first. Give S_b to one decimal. 1.0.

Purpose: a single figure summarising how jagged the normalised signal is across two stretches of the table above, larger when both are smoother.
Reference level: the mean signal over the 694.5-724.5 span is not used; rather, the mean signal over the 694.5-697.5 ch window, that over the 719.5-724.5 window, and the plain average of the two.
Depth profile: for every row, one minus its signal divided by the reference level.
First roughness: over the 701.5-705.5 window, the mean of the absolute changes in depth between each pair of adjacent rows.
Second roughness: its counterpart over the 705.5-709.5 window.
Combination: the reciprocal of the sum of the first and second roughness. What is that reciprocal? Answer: 21.1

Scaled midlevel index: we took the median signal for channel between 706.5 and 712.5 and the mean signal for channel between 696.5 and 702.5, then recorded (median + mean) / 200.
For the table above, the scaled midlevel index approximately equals 0.079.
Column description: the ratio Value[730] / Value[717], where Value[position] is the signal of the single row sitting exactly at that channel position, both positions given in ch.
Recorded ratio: 1.20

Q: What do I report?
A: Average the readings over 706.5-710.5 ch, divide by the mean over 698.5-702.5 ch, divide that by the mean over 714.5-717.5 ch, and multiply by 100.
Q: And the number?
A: 13.2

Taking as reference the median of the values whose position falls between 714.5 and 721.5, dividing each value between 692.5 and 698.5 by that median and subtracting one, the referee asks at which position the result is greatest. 694 ch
